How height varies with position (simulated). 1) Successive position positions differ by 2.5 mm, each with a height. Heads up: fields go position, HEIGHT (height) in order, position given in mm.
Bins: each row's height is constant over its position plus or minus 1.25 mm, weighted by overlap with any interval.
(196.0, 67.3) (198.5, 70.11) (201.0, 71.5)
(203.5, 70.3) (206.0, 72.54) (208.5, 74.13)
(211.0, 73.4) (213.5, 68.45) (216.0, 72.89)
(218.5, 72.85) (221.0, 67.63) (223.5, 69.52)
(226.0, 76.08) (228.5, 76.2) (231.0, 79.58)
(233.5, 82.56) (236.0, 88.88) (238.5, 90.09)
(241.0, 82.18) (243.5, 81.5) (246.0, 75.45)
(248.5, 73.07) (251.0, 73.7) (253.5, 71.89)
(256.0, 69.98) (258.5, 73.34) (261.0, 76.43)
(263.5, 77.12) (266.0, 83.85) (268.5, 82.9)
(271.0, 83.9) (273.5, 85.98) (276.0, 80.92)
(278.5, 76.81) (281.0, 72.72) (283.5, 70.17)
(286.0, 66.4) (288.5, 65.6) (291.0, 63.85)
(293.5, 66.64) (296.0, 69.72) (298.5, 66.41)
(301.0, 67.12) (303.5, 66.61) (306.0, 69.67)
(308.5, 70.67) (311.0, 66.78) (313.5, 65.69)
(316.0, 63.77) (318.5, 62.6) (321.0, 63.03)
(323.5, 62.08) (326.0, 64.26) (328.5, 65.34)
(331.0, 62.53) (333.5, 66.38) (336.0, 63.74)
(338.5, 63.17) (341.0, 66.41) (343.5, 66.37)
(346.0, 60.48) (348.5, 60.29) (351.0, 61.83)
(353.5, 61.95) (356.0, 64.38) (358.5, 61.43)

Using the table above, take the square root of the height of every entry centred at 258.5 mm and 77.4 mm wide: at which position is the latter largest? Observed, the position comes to 238.5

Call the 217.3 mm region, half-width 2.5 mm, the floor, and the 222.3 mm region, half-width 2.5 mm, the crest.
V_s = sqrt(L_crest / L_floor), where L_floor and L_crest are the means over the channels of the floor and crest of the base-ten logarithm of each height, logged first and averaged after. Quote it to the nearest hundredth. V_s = 0.99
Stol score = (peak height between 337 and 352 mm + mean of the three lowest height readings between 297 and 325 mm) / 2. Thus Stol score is 64.5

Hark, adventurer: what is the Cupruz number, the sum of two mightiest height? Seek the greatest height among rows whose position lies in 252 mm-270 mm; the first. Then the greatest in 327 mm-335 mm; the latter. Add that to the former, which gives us 150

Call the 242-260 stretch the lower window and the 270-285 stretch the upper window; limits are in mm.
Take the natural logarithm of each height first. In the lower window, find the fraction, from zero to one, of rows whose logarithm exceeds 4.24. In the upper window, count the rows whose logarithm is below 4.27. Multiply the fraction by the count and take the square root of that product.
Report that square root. 1.0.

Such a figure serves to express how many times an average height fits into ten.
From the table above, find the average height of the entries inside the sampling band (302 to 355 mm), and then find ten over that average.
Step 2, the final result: 0.155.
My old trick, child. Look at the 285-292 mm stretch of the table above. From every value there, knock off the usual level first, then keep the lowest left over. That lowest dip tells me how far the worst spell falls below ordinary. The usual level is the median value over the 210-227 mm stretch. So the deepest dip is -9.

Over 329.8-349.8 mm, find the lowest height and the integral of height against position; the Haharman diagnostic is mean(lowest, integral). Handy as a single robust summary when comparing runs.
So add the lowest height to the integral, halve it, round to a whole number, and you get 667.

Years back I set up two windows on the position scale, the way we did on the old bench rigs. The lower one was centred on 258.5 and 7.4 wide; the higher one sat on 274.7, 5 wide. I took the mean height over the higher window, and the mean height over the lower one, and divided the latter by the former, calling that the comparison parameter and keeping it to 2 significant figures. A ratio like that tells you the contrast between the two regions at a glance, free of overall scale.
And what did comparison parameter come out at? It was 0.88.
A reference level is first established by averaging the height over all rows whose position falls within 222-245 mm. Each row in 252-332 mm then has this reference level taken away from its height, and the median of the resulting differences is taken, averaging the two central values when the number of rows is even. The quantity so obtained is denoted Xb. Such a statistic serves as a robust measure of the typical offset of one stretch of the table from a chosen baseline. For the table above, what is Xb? -12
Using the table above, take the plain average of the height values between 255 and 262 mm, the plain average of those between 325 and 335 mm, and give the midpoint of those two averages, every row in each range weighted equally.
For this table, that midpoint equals 69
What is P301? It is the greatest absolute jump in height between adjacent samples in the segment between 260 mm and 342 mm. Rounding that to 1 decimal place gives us 6.7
